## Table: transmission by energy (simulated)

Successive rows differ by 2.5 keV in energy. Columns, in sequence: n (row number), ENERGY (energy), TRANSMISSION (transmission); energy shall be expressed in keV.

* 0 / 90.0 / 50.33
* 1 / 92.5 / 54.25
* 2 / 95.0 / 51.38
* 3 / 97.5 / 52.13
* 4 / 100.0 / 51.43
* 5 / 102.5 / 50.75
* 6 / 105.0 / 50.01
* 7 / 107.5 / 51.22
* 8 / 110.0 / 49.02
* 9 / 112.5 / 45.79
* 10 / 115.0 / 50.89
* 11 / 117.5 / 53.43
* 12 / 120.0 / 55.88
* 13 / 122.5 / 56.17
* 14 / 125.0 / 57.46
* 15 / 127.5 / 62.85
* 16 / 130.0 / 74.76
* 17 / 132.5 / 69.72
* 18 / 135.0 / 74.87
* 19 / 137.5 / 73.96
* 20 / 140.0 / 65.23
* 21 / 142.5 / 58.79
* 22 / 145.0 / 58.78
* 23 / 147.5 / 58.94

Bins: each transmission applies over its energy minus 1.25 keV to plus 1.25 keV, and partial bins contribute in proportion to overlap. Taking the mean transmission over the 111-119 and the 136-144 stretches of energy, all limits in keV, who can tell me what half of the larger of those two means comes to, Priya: 33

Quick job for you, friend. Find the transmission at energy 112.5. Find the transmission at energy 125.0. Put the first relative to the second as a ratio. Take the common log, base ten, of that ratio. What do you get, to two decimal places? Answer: -0.10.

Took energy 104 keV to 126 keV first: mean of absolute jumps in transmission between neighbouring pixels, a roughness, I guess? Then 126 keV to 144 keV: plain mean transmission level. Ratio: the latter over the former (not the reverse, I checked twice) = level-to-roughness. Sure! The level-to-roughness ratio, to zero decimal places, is 30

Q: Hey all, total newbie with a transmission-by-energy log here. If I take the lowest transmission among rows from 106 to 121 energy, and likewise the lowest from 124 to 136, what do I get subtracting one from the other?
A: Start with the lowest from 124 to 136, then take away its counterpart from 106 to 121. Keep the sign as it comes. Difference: 12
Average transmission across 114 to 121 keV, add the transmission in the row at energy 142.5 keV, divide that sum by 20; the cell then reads 5.6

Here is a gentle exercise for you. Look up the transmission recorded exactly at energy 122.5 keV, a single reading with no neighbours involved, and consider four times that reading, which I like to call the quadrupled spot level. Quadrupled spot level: 225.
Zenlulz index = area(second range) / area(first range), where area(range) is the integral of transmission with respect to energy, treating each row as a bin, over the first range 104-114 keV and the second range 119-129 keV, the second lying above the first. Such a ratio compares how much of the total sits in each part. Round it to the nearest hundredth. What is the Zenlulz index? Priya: 1.19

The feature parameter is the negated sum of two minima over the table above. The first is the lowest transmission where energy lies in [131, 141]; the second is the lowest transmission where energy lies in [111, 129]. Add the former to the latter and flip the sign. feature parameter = -111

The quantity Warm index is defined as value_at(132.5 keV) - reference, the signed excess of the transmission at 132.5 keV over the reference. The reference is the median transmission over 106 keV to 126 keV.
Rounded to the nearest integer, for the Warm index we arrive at 17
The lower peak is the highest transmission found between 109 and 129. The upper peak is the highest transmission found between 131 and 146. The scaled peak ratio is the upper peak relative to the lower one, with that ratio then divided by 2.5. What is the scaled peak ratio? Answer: 0.48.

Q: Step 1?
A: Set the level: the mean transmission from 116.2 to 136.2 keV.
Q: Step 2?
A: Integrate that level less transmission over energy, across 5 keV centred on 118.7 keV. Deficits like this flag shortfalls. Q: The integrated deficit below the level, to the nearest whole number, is 42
